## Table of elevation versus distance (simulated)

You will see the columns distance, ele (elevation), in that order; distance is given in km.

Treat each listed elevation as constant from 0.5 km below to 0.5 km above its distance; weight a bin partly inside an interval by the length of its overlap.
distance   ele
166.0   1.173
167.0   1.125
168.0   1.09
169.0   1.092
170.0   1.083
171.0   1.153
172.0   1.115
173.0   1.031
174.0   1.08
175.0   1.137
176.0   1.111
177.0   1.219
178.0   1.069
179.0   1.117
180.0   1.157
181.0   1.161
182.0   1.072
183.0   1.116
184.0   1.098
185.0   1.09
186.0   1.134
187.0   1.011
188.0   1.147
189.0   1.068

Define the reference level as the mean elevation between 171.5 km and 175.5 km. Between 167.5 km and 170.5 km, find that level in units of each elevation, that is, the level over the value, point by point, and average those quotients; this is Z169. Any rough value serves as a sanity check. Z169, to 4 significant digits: 1.002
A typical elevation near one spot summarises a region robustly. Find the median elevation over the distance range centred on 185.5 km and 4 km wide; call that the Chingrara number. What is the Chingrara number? 1.09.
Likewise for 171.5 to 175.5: 1.10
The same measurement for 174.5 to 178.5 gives 1.12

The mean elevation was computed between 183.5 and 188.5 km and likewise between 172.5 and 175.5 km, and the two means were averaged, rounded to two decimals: 1.09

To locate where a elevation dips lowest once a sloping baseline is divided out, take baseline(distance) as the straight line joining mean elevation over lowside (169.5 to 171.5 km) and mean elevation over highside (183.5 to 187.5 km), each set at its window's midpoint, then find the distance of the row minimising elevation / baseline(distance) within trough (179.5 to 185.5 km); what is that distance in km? 182.0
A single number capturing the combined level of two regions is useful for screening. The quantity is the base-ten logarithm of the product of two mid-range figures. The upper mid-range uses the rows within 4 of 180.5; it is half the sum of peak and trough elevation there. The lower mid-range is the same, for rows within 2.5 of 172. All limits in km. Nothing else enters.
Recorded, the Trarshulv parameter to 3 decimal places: 0.097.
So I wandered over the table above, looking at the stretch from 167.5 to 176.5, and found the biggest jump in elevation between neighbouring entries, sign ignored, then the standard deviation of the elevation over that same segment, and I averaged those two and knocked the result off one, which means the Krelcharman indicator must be 0.94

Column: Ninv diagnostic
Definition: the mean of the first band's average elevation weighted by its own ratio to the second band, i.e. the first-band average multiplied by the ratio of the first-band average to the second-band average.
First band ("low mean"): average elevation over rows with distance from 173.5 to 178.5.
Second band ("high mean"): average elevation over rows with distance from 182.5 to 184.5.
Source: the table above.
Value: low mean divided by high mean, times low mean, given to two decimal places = 1.14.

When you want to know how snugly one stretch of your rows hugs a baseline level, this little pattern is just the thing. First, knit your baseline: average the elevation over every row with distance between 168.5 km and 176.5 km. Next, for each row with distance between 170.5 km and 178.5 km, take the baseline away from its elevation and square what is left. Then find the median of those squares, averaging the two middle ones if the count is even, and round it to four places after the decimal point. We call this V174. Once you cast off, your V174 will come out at 0.0012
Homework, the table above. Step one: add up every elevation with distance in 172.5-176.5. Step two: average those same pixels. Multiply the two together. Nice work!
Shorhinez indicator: 4.75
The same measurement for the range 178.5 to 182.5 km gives 5.08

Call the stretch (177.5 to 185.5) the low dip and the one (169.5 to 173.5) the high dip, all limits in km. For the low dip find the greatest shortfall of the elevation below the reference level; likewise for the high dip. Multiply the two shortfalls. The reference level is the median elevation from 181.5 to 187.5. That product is 0.002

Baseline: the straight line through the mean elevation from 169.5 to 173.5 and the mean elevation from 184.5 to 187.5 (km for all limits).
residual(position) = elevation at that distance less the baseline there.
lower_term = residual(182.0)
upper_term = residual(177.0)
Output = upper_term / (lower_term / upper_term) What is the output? -1.5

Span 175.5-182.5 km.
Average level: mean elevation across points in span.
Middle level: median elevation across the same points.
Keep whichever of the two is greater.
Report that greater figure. 1.129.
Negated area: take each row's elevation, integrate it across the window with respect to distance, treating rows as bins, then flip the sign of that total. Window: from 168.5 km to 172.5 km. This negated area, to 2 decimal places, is -4.44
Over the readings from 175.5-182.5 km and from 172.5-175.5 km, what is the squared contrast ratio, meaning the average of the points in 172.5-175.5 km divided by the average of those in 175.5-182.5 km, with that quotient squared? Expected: 0.92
